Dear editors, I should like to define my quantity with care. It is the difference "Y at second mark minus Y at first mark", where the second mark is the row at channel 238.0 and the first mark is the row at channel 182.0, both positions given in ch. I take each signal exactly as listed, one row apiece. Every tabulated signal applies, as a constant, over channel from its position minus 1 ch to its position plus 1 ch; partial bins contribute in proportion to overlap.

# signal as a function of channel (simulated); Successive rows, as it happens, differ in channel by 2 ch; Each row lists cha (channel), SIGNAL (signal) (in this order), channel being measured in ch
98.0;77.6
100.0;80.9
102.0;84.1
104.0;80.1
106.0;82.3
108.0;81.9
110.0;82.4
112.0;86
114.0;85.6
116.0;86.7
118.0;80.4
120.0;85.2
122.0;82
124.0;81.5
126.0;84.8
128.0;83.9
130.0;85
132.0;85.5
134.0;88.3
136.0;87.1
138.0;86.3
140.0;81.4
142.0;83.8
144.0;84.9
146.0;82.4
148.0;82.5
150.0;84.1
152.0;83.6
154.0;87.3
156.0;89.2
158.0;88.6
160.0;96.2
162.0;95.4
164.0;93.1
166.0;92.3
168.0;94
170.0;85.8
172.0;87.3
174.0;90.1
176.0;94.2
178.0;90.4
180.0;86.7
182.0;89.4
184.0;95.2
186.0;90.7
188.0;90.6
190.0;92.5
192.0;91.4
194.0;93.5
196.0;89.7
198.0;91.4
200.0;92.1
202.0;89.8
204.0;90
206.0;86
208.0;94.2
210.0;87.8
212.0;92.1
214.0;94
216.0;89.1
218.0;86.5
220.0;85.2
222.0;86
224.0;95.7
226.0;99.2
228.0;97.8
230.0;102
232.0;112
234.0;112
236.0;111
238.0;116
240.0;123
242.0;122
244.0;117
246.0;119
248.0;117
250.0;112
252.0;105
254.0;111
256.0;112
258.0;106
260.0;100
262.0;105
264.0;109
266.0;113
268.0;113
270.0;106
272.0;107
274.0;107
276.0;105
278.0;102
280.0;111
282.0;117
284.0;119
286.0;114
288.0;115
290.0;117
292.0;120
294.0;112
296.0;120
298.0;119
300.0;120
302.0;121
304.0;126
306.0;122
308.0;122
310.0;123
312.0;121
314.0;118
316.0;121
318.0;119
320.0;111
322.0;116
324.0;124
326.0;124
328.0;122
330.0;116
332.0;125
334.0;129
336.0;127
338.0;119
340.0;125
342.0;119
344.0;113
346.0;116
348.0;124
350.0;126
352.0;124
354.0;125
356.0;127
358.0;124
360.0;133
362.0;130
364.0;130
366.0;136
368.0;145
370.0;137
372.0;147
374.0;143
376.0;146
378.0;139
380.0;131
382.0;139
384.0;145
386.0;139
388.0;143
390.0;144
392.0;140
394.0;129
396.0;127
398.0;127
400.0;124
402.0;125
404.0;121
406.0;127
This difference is 27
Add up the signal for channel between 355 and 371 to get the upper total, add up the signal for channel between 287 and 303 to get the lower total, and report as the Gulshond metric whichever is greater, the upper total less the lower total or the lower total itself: 944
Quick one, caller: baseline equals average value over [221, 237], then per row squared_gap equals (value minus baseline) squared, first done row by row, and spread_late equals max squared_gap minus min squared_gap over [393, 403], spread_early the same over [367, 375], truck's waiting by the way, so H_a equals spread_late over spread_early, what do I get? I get 0.3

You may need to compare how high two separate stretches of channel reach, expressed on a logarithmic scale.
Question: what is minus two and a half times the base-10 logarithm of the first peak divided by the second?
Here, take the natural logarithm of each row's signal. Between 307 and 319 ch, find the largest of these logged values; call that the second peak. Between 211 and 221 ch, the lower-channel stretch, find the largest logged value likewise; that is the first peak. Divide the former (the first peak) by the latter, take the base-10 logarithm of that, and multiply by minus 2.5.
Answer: 0.062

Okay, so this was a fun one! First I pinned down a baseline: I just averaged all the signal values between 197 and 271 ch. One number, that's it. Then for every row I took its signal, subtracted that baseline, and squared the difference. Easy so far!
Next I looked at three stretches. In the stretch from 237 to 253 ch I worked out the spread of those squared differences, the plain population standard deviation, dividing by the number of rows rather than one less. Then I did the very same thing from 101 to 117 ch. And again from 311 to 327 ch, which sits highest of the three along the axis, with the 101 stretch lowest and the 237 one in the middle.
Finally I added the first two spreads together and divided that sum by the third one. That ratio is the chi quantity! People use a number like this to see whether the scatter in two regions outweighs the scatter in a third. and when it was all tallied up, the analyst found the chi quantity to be 1.7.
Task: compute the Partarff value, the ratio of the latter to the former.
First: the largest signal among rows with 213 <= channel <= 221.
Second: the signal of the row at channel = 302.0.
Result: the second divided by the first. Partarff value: 1.29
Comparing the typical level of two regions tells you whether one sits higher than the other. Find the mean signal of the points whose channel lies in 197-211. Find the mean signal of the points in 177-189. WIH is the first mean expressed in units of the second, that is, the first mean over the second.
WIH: 1.00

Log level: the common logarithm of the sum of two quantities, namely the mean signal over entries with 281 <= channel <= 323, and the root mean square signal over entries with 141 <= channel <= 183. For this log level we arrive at 2.32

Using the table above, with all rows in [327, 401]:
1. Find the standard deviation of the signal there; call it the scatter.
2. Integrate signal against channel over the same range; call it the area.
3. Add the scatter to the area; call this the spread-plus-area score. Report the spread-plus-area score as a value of 9679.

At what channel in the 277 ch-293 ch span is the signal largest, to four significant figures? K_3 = 292.0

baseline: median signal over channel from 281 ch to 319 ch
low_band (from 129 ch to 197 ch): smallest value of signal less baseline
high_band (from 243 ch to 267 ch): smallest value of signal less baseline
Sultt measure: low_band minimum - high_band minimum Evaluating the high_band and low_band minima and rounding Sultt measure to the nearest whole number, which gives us -19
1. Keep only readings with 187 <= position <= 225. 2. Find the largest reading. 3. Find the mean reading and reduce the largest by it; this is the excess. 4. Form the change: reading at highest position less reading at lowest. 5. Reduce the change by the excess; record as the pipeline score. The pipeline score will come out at 0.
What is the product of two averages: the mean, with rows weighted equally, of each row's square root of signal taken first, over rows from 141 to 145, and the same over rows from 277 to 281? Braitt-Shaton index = 95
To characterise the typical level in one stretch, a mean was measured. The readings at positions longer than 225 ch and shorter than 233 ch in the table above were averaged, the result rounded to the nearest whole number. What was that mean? 103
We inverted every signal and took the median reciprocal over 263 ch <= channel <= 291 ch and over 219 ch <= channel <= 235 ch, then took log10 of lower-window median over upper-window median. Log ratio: 0.056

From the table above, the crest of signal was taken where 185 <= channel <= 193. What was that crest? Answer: 92.5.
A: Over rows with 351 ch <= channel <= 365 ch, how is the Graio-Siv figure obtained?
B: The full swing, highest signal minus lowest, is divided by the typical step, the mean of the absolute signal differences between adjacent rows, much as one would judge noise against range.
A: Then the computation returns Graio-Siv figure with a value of 3.0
